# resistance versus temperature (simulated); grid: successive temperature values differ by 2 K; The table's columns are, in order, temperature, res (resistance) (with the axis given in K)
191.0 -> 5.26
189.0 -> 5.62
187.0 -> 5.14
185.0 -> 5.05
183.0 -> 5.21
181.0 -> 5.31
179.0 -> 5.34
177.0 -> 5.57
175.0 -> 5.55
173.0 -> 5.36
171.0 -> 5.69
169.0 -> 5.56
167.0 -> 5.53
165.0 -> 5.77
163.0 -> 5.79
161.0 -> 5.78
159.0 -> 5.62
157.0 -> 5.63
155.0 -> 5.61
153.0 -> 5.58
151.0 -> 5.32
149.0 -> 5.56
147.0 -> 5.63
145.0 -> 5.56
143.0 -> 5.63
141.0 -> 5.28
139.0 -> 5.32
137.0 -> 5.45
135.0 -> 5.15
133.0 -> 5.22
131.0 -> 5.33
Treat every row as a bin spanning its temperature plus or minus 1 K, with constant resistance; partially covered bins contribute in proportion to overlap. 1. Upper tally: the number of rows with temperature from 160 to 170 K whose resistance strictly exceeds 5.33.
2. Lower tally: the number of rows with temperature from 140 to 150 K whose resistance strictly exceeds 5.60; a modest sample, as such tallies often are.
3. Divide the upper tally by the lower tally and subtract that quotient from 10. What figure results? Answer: 7.5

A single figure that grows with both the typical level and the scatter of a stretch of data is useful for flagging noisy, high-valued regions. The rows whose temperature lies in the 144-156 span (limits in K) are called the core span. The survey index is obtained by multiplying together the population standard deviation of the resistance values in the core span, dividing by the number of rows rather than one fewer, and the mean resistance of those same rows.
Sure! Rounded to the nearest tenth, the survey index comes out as 0.6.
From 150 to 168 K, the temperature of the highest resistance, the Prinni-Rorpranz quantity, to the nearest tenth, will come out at 163.0 K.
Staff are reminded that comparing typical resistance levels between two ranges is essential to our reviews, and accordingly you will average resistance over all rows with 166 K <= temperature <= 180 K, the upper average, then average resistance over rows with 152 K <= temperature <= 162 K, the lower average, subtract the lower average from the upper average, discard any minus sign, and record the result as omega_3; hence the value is 0.13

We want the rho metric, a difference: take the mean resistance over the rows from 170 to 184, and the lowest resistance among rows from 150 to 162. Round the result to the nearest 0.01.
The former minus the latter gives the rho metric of 0.11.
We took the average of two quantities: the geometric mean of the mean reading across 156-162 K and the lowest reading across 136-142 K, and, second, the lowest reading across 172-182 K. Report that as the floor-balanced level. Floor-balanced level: 5.392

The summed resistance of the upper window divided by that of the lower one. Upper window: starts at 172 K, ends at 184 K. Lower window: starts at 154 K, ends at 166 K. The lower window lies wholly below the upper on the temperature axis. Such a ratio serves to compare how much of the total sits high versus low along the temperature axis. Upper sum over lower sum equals 0.95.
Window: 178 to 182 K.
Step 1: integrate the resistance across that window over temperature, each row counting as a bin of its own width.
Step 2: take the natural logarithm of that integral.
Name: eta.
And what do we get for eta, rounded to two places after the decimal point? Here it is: 3.06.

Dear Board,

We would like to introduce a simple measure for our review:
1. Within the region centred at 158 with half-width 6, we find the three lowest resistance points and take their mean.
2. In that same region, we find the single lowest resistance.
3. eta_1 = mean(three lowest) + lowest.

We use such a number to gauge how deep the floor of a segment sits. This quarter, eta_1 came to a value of 11.18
